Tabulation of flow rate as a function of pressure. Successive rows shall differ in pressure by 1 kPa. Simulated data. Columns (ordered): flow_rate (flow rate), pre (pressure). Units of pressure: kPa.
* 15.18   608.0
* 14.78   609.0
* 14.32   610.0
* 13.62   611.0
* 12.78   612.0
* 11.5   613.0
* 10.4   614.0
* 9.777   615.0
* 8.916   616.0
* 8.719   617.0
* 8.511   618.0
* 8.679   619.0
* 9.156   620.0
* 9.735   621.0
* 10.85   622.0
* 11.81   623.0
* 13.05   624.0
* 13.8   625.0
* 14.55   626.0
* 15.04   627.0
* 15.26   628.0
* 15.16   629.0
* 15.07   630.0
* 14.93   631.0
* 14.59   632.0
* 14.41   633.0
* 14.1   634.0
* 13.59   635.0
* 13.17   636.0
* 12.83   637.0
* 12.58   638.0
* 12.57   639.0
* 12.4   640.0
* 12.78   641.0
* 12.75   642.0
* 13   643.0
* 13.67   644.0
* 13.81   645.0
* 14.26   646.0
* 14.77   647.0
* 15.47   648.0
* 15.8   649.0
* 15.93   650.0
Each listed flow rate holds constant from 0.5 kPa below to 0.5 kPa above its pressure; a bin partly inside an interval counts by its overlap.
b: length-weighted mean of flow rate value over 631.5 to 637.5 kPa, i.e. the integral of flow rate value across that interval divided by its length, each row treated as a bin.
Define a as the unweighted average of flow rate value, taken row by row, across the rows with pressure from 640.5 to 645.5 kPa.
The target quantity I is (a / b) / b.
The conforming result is 0.070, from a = 13.20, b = 13.8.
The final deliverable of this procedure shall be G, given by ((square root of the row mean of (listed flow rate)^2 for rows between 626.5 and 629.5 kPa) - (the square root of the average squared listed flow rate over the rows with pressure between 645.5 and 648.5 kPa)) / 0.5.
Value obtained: 1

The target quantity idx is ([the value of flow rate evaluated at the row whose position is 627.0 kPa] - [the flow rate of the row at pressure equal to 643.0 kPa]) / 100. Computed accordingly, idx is 0.020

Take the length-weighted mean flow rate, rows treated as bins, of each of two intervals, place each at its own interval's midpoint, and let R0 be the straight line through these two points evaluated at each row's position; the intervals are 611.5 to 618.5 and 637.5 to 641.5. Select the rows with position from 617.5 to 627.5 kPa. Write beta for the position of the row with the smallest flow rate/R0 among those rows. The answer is 618.0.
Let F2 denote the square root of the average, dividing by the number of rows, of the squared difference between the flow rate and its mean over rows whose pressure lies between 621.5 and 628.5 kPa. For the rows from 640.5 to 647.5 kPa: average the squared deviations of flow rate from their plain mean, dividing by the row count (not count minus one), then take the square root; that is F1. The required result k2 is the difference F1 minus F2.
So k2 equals -0.8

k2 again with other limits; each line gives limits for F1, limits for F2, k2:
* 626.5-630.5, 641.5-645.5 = -0.4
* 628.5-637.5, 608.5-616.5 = -1.3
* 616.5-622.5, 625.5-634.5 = 0.4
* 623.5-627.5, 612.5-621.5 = -0.2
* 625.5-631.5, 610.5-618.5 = -1.6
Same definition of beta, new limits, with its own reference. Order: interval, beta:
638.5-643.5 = 640.0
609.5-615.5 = 615.0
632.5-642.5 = 640.0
